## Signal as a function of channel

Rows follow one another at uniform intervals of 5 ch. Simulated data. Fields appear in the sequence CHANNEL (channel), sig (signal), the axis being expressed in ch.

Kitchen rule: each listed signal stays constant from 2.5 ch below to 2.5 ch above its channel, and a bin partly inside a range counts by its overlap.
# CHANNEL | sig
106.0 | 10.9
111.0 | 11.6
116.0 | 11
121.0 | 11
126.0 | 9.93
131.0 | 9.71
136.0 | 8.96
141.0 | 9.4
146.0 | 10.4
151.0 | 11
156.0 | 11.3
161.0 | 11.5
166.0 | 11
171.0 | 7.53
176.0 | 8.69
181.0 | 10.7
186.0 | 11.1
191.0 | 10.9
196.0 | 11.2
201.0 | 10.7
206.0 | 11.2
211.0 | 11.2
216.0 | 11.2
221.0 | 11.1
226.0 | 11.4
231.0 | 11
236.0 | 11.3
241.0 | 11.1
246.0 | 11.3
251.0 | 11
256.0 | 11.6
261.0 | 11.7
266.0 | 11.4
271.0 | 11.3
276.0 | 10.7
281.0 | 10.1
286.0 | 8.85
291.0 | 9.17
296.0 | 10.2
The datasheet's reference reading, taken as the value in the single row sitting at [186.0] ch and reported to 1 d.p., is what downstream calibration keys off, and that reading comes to 11.1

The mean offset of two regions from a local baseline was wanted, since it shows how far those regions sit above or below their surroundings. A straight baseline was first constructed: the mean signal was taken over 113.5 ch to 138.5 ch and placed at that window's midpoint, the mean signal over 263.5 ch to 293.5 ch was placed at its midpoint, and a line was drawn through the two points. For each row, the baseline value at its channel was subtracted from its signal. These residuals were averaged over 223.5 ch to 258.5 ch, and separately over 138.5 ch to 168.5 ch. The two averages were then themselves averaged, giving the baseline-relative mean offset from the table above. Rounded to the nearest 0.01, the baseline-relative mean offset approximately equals 0.82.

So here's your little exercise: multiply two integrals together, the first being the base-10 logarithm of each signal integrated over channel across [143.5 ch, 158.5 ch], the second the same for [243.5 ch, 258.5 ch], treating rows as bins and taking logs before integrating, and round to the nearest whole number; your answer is 246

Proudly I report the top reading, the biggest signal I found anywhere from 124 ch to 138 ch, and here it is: 9.93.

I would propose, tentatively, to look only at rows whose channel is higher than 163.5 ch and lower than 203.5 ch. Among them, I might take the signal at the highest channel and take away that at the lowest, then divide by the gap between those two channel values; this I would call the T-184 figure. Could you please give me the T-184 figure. -0.009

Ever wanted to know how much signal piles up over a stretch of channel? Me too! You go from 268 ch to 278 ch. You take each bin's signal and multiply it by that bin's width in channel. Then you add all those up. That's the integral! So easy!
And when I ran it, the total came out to 110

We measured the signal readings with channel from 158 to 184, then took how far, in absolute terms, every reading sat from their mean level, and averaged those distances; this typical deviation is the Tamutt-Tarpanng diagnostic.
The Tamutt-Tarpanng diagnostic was 1.4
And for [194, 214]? 0.2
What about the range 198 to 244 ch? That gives 0.1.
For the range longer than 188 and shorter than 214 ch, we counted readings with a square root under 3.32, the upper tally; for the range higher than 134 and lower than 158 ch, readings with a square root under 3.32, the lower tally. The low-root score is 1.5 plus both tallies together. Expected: 7.5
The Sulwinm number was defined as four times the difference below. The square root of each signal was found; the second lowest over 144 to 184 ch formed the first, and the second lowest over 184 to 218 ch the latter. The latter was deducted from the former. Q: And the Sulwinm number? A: -1.4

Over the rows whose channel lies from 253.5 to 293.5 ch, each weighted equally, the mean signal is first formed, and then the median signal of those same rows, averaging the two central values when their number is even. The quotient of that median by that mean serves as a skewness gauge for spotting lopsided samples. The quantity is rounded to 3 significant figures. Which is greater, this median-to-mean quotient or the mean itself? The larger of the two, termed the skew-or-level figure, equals 10.6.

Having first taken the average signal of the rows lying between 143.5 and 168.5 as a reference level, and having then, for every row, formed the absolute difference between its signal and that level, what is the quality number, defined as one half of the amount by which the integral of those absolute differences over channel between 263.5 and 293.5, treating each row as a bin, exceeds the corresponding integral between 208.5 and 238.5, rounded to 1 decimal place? 12.3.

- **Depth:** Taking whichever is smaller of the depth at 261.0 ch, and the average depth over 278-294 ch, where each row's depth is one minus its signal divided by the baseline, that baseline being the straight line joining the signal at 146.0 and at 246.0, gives -0.023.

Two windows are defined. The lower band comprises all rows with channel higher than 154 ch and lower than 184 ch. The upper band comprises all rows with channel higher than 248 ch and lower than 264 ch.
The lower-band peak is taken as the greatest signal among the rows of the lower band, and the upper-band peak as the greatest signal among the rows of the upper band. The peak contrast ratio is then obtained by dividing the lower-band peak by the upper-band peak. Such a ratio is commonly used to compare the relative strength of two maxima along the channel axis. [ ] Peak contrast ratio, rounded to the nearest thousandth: 0.983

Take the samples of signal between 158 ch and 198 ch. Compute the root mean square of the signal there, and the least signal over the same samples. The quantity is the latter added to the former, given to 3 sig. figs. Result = 17.9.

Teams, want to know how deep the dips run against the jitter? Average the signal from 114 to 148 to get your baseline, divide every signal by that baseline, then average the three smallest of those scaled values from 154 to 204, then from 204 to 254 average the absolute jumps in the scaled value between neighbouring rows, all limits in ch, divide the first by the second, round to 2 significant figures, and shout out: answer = 45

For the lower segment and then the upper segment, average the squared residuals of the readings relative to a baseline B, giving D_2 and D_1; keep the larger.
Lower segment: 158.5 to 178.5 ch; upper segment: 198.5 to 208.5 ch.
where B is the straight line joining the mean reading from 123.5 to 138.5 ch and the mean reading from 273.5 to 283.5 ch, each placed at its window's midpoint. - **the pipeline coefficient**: 2.8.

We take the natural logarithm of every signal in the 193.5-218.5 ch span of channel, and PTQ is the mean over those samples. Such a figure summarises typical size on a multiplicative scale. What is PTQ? 2.41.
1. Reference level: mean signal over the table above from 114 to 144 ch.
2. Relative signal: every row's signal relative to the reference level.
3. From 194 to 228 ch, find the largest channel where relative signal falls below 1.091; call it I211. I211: 201.0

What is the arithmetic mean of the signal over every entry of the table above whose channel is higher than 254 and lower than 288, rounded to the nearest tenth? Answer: 10.8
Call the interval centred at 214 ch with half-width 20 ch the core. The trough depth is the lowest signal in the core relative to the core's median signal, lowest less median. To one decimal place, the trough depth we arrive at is -0.5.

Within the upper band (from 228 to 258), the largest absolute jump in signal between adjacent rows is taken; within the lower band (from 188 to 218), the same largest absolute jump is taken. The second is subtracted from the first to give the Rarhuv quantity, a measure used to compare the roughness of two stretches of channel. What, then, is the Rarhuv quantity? 0.1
